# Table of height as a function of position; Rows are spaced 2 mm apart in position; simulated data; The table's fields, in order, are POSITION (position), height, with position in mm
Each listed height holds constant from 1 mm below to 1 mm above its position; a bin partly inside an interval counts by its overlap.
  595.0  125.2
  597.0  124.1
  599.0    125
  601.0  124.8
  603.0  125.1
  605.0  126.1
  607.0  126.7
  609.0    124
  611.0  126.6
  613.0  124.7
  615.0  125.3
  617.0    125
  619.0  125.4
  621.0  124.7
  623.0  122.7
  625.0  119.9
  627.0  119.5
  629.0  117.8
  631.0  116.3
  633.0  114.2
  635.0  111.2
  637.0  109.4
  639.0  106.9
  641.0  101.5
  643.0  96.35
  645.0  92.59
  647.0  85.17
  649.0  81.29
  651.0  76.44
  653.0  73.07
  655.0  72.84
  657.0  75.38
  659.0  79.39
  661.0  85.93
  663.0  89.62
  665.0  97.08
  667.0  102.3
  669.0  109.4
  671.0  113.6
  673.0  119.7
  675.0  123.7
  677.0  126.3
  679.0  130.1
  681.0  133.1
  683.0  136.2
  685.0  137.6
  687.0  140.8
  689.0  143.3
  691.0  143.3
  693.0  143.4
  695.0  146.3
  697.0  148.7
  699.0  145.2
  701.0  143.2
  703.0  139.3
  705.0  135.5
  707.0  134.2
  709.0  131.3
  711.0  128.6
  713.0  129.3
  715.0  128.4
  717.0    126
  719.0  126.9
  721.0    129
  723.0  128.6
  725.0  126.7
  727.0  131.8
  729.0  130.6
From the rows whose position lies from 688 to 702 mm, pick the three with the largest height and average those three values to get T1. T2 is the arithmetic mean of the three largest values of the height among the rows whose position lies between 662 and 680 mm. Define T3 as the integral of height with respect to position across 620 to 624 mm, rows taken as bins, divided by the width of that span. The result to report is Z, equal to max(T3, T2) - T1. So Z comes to -20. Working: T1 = 147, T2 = 127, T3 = 124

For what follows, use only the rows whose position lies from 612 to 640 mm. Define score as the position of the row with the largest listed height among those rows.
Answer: 619.0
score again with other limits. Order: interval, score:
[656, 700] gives 697.0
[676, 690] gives 689.0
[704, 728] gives 705.0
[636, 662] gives 637.0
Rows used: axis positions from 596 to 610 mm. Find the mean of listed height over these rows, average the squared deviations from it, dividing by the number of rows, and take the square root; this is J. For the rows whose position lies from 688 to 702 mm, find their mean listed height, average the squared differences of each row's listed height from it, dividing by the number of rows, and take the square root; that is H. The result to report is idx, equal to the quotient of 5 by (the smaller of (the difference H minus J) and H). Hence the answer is 4.8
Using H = 2.0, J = 1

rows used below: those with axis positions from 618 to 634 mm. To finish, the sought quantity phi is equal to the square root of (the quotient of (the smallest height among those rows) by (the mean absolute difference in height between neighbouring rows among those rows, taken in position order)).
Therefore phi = 8.4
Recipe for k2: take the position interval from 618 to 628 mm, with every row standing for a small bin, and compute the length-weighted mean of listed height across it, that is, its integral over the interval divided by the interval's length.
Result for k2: 122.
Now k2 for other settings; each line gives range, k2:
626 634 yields 117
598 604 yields 125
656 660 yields 77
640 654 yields 87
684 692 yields 141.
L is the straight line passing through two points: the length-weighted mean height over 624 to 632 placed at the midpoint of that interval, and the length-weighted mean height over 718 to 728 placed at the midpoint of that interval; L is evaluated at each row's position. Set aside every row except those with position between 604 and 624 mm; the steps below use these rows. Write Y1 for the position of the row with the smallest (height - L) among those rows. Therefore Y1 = 623.0 mm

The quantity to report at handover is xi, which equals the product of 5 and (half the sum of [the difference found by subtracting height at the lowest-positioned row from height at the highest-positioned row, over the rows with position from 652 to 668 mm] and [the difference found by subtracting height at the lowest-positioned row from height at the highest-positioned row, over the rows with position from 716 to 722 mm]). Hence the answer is 81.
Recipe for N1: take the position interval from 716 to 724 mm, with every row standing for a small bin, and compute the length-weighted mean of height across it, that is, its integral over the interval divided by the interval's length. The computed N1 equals 128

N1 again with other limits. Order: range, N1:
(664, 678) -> 113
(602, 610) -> 125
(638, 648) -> 97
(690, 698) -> 145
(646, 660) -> 78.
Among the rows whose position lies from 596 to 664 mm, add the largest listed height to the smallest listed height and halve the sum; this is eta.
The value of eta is 100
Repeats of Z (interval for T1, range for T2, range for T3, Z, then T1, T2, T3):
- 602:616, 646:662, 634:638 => -16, 126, 84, 110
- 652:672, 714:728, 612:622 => 21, 108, 130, 125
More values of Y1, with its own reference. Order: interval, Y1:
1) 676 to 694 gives 677.0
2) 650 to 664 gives 655.0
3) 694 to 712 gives 711.0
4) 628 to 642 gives 641.0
